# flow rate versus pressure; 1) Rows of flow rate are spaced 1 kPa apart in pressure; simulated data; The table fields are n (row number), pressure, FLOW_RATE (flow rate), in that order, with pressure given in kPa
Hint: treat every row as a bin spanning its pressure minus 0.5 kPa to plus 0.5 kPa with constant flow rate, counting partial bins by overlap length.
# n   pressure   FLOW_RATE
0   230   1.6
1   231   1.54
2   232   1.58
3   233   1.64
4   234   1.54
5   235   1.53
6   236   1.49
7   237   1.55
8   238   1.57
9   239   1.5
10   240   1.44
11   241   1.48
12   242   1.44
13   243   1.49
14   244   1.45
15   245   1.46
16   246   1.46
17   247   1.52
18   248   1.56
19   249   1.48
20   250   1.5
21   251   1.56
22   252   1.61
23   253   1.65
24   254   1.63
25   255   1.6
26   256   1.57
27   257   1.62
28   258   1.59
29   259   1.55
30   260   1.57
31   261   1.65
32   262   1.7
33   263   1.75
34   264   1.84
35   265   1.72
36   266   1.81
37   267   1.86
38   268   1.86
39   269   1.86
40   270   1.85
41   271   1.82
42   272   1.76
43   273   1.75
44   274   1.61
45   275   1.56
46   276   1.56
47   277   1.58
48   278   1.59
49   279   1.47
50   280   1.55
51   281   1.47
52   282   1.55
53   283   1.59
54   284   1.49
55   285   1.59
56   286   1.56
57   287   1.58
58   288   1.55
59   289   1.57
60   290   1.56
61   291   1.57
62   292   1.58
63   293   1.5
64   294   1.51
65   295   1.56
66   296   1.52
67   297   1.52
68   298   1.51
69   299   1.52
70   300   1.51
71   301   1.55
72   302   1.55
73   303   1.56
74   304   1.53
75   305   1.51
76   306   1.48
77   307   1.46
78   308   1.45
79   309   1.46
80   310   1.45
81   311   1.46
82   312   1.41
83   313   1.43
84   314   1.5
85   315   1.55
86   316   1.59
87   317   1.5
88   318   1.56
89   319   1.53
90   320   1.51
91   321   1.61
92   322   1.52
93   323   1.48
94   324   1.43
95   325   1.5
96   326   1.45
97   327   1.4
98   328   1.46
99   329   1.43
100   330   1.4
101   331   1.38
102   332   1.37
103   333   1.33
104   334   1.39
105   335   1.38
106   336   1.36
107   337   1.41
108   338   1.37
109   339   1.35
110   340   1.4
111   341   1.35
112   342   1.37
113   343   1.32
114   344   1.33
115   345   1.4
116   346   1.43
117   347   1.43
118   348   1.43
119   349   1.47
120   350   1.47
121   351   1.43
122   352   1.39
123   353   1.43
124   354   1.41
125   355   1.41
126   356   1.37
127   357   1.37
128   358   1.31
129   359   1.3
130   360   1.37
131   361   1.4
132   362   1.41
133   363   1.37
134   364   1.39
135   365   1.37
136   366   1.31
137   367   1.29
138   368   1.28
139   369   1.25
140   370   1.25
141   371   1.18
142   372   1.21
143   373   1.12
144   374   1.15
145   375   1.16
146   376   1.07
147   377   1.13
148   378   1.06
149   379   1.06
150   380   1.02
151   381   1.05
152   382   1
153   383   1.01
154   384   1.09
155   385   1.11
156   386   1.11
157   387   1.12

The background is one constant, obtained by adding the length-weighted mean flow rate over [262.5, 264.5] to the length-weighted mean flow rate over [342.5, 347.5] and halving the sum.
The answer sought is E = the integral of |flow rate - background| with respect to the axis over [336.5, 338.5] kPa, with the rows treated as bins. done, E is 0.40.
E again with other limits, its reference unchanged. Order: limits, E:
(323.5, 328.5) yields 0.70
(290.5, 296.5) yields 0.29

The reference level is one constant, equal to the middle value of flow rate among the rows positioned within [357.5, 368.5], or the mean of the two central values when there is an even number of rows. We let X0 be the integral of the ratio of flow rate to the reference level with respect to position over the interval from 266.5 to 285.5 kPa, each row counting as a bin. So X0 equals 22.9 kPa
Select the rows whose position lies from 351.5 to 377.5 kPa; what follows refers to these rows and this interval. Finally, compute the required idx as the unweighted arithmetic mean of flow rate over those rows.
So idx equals 1.30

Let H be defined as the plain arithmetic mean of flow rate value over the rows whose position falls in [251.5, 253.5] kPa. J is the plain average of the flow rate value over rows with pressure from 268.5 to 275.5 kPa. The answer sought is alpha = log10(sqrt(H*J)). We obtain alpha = 0.227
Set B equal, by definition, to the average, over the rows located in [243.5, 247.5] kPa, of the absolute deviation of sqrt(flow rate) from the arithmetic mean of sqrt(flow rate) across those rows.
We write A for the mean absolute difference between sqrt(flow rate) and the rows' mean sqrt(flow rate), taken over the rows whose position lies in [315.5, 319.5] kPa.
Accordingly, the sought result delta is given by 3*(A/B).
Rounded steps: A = 0.012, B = 0.010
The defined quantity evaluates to 3.7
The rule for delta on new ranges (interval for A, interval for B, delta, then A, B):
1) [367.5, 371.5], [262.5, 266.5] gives 2.4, 0.014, 0.017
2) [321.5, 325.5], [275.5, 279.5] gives 2.1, 0.011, 0.016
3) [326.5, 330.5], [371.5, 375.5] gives 2.4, 0.009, 0.012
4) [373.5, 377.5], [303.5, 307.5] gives 4.0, 0.014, 0.010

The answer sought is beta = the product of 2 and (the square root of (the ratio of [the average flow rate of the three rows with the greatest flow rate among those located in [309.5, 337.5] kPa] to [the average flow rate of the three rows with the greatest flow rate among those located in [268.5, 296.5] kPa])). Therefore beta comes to 1.9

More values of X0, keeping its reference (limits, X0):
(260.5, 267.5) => 9.0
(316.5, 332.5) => 17.2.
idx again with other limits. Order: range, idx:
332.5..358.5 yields 1.39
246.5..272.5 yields 1.67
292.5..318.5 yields 1.51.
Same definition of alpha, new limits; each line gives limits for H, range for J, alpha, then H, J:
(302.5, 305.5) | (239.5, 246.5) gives 0.175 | 1.53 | 1.46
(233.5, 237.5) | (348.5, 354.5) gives 0.170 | 1.53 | 1.43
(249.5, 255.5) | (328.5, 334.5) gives 0.171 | 1.59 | 1.38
